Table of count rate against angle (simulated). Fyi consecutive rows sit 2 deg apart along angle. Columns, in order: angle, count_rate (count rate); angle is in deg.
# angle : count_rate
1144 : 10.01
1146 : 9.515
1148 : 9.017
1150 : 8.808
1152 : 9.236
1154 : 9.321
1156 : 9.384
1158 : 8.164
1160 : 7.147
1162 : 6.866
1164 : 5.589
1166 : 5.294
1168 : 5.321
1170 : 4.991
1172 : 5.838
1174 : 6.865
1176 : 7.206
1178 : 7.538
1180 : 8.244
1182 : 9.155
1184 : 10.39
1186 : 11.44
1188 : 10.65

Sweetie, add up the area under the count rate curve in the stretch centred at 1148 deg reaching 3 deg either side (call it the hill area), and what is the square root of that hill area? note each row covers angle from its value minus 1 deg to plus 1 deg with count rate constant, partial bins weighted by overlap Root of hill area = 7.4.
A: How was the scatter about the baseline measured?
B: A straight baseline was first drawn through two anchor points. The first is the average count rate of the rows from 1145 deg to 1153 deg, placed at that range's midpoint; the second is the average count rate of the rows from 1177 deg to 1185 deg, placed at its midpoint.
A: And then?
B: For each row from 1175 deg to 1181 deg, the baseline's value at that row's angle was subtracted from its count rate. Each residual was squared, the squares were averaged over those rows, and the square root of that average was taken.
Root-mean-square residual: 1.3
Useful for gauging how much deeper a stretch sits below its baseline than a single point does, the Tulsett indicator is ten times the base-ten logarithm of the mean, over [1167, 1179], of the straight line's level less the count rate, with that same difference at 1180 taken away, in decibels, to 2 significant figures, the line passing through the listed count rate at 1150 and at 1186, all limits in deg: 1.6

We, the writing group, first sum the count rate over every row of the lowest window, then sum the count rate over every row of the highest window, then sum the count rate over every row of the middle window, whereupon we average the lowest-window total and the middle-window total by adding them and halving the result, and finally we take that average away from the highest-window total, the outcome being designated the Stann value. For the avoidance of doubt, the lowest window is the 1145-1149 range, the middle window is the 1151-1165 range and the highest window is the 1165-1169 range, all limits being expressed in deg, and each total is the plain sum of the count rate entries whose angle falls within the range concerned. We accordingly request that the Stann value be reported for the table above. -27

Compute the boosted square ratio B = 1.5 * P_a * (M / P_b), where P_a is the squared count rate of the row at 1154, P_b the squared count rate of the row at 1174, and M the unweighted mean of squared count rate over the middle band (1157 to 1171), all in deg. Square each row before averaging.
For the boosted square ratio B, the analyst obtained 110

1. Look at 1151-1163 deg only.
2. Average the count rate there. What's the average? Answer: 8.4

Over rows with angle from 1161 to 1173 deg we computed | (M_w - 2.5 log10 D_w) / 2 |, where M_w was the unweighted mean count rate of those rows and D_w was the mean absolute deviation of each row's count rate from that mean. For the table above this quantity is 3.2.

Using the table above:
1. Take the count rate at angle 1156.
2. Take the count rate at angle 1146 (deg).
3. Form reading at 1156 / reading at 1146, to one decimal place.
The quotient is 1.0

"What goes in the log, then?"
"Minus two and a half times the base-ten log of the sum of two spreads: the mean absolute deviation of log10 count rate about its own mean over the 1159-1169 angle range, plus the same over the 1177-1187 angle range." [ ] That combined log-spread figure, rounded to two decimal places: 2.38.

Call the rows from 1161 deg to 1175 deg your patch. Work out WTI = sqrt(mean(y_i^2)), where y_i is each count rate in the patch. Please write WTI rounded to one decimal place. 5.9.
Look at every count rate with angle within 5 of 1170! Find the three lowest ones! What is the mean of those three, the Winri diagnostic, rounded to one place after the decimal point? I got 5.2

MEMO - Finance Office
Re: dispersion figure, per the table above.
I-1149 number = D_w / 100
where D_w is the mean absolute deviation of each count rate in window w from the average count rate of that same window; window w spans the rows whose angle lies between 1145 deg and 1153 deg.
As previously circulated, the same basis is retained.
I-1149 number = 0.0023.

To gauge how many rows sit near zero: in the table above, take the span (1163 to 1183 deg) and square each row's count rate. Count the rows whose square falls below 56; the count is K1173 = 7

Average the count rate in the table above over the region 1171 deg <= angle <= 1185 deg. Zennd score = 7.9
